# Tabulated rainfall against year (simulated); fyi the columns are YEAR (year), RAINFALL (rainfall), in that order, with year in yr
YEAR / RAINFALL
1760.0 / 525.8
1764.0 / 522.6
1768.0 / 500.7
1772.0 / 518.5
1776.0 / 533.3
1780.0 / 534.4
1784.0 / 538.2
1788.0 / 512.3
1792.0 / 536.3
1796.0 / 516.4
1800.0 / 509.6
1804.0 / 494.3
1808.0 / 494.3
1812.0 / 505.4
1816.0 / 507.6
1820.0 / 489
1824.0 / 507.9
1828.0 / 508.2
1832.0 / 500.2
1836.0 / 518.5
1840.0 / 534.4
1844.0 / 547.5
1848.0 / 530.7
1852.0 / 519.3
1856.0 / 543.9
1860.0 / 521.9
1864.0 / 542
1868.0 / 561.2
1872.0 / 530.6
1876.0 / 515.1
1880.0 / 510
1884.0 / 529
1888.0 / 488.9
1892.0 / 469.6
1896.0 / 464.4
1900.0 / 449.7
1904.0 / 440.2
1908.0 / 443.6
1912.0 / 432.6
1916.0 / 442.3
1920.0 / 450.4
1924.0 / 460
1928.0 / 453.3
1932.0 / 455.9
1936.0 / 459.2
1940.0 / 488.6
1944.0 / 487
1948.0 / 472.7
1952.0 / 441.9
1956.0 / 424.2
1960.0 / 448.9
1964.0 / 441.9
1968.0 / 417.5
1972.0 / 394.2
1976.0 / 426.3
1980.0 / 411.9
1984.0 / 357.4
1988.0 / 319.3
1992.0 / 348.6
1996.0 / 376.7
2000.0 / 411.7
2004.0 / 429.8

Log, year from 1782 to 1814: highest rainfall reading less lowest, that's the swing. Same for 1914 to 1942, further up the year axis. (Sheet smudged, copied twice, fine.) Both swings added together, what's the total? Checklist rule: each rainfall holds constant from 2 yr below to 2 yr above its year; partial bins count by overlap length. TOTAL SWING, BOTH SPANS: 90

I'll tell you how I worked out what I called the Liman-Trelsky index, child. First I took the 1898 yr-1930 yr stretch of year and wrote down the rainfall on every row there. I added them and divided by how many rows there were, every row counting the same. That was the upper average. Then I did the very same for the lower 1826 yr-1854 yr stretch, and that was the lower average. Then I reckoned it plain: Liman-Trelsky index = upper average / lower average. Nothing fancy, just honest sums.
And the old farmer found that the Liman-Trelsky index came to 0.85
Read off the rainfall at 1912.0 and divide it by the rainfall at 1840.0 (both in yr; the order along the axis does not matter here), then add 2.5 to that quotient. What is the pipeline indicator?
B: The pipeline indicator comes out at 3.31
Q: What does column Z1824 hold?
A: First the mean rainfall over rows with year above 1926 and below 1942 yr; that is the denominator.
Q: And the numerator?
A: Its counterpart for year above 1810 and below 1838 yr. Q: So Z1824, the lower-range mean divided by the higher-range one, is 1.09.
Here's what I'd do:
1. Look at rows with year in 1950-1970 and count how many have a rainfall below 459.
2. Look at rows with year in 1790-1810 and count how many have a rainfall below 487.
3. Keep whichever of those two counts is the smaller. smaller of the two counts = 0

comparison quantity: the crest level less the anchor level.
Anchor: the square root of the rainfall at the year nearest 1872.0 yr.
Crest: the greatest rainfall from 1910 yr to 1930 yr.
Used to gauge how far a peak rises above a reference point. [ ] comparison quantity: 437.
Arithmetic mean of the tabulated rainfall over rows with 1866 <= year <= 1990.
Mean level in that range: 454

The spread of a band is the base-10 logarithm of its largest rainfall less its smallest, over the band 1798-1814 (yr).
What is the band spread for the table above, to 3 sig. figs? 1.18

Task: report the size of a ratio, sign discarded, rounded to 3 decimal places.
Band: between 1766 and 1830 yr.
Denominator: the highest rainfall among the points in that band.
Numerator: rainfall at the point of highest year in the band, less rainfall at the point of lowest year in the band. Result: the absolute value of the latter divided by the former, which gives 0.014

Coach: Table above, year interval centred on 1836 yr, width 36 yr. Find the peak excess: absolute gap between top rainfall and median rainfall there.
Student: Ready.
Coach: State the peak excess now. 29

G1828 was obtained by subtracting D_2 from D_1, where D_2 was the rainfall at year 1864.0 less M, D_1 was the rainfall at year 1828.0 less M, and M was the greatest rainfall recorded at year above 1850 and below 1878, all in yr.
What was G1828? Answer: -34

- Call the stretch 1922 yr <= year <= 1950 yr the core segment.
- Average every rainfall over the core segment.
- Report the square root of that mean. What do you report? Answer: 21.6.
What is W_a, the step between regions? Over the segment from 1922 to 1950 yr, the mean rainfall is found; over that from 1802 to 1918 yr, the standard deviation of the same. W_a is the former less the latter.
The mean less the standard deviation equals 433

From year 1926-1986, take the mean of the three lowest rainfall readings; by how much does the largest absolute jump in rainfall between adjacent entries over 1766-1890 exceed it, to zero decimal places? -348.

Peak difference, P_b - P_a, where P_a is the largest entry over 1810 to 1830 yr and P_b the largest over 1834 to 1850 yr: 39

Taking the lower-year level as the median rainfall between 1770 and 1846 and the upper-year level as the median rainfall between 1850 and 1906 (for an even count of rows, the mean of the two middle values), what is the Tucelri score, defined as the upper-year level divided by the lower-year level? 1.01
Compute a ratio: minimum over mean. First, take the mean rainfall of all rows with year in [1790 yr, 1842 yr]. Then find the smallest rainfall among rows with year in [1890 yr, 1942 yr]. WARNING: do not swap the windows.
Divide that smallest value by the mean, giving 0.85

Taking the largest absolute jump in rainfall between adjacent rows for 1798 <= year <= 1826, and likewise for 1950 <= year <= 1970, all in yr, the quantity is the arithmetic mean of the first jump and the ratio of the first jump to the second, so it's 9.8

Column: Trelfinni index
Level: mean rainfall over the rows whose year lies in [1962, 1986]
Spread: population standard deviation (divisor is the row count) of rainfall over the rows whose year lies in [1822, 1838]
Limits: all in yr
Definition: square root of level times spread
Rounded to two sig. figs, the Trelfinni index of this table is 52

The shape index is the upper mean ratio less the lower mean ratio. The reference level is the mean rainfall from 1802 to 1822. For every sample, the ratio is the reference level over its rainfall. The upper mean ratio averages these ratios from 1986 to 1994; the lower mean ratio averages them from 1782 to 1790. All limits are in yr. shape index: 0.55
